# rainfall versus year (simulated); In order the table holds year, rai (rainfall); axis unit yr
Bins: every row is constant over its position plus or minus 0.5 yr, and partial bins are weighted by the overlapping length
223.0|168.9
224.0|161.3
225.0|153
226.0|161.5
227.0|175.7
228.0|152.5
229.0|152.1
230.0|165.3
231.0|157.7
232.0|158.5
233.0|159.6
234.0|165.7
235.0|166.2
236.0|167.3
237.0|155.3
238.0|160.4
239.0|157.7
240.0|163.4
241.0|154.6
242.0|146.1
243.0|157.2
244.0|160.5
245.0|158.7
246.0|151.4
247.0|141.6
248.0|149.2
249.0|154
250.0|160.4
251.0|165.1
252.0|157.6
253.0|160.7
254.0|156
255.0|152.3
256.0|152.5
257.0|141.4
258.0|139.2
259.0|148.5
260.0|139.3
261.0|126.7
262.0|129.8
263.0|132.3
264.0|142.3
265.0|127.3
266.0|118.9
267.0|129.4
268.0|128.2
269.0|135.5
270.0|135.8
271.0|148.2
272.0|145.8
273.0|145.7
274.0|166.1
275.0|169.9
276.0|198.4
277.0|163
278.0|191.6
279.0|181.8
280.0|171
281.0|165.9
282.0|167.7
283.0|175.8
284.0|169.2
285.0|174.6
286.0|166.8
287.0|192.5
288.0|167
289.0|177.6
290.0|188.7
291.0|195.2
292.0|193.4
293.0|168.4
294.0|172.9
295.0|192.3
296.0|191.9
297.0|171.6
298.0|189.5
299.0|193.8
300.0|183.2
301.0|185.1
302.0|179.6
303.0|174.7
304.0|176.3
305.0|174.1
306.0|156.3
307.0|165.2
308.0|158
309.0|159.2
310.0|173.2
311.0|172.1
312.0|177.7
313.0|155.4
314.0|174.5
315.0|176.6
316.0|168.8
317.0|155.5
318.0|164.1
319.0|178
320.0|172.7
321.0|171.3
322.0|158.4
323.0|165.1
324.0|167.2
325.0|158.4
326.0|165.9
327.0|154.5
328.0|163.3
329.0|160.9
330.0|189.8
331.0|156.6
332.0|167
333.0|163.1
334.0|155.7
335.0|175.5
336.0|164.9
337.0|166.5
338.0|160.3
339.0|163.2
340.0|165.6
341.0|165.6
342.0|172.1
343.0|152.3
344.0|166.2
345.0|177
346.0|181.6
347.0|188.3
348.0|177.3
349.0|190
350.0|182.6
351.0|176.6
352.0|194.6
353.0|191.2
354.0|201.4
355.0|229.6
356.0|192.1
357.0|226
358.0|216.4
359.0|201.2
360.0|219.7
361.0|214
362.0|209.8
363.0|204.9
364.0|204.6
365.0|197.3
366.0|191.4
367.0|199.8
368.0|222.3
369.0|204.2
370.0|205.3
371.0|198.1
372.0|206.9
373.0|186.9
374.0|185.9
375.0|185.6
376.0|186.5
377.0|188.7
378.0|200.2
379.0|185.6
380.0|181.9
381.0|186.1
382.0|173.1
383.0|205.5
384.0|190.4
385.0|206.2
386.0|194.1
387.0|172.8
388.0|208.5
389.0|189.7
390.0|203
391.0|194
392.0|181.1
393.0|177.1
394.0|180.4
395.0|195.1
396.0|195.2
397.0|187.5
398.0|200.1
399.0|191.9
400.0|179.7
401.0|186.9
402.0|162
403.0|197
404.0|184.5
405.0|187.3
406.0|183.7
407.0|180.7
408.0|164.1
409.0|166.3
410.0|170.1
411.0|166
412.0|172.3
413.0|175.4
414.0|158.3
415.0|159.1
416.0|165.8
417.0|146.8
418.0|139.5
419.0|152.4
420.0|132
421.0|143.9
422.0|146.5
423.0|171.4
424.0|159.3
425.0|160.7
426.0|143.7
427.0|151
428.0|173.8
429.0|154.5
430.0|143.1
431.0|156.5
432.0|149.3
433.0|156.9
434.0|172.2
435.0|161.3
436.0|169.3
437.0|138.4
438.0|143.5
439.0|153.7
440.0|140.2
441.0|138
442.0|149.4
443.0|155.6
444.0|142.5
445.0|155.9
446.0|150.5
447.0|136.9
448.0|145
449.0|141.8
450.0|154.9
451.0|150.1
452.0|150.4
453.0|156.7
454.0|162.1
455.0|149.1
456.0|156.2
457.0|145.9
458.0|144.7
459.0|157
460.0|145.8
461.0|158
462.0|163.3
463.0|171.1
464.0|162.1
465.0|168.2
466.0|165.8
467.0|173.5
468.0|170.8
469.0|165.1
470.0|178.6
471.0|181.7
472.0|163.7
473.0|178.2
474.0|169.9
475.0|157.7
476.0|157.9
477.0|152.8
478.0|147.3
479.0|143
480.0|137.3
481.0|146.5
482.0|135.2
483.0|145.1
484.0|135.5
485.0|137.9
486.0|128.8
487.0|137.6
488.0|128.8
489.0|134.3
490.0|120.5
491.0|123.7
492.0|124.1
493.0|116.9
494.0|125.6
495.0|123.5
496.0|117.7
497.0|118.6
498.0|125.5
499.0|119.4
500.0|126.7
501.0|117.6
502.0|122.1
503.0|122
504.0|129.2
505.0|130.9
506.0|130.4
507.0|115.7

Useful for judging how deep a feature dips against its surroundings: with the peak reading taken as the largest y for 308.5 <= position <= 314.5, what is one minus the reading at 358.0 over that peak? -0.22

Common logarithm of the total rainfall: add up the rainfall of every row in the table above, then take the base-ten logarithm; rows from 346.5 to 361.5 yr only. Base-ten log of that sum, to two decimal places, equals 3.48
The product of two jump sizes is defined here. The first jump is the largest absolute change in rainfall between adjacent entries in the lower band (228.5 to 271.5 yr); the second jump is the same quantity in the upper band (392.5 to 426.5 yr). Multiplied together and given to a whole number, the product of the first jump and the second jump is 525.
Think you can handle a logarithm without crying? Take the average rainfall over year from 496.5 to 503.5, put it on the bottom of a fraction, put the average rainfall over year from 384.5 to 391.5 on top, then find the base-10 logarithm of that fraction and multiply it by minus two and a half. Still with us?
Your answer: -0.51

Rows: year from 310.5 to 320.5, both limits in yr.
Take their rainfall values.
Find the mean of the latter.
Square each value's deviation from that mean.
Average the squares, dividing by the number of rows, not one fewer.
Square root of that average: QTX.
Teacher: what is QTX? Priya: 8.1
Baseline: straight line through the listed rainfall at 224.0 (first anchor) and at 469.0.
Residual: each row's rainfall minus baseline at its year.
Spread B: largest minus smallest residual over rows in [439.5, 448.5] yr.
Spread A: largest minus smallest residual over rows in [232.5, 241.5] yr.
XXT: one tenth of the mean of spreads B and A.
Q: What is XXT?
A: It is 1.6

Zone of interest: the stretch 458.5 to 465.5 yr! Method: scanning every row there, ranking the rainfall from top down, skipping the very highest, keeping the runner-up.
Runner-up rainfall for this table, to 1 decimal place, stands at 168.2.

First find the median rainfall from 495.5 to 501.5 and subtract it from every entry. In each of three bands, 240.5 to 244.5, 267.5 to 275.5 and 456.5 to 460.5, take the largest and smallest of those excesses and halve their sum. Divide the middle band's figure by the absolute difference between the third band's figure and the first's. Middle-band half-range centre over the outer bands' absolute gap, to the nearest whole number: 12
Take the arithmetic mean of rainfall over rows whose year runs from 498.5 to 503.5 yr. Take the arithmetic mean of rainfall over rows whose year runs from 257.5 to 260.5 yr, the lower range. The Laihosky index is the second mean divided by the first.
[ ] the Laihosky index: 1.17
